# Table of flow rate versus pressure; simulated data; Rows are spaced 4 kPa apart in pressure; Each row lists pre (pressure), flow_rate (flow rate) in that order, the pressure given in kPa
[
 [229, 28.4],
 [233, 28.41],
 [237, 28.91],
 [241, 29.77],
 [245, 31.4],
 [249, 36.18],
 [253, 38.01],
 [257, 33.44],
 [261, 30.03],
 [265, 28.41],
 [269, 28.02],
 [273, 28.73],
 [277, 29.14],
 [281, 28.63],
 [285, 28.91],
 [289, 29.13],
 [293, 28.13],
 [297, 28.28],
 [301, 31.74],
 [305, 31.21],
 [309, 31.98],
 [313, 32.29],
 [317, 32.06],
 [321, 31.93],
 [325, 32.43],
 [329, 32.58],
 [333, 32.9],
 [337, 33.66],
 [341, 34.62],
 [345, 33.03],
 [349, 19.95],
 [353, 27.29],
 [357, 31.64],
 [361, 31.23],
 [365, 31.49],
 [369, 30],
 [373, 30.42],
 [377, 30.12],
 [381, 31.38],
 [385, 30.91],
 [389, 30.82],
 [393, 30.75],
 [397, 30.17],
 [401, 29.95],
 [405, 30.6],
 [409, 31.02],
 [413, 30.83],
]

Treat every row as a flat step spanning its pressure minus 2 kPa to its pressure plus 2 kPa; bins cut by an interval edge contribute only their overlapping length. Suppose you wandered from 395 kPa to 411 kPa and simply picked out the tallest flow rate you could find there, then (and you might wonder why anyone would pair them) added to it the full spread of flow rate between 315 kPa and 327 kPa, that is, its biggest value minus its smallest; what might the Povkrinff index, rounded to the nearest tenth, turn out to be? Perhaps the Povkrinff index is 31.5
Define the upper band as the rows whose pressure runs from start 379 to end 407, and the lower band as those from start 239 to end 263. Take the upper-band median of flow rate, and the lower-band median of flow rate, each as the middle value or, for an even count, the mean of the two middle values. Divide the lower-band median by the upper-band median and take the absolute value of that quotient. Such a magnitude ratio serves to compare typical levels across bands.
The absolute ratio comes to 1.05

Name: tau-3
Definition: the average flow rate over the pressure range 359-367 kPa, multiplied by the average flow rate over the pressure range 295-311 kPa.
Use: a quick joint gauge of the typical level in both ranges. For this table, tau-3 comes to 966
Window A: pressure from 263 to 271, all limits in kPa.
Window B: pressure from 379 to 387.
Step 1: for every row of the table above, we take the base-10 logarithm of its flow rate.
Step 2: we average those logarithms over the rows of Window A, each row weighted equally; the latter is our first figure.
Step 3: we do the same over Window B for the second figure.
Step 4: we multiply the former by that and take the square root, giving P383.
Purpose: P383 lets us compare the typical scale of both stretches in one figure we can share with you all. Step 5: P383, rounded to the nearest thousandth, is 1.472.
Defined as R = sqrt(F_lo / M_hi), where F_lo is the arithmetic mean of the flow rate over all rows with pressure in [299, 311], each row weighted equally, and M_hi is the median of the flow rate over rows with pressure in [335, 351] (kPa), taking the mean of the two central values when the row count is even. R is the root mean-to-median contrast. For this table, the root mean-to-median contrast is 0.97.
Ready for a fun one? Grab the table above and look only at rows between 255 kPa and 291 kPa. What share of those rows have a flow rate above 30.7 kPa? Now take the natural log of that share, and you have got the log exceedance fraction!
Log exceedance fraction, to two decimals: -2.20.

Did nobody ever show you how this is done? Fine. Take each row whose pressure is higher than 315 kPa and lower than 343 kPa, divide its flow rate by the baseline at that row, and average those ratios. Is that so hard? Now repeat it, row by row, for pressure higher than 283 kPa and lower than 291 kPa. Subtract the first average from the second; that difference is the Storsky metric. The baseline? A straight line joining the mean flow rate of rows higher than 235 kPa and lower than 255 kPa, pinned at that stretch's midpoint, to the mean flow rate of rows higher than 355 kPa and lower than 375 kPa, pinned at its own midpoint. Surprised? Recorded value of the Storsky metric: -0.14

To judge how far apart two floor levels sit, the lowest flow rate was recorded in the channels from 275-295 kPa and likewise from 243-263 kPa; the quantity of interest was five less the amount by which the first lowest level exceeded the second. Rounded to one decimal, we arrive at 6.9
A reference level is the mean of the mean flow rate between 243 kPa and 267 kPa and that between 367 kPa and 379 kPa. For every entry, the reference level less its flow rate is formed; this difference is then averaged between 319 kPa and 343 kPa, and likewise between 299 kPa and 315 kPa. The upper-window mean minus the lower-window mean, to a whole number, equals -1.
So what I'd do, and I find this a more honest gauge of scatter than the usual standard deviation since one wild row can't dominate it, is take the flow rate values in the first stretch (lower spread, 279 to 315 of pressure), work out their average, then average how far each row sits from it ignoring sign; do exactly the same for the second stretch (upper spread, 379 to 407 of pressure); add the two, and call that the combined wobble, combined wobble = 1.9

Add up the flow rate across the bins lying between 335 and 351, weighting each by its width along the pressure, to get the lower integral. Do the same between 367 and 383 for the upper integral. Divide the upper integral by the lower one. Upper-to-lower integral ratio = 1.01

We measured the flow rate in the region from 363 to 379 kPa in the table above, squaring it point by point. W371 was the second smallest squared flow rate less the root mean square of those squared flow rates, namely -25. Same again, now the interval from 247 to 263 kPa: -93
